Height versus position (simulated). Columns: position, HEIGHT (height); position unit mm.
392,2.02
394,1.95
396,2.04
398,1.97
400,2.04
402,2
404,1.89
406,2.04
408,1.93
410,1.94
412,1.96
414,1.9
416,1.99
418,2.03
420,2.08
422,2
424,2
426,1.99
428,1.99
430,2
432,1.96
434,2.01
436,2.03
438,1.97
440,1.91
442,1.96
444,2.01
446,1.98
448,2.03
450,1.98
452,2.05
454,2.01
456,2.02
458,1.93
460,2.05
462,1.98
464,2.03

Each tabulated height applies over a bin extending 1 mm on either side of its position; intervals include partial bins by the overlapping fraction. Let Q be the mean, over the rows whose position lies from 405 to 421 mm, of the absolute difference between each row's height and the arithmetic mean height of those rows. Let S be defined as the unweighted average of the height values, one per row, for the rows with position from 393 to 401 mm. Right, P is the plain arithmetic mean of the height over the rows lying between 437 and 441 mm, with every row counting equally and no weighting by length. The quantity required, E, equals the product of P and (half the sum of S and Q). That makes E 1.99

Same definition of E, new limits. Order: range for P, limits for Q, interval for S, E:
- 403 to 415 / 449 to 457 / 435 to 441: 1.93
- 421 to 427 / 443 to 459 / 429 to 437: 2.03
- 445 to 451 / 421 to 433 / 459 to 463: 2.02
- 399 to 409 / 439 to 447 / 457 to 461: 2.00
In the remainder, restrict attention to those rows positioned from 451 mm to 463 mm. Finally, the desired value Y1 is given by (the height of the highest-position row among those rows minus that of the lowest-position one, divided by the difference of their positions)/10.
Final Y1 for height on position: -0.0007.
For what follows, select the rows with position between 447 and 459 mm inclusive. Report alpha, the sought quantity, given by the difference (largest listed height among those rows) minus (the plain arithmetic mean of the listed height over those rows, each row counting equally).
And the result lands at 0.047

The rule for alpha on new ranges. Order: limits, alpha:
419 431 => 0.070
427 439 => 0.037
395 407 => 0.043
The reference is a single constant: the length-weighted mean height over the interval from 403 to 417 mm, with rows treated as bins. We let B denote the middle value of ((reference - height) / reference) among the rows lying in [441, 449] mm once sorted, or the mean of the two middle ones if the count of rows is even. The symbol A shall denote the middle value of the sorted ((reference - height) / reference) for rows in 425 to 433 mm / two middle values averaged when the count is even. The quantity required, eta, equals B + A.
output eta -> -0.044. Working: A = -0.021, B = -0.023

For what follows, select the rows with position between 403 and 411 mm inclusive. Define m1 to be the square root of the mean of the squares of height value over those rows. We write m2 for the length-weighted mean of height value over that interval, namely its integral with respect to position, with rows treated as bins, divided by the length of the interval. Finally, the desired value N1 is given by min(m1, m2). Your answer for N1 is 1.95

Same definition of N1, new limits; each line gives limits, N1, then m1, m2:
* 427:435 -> 1.99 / 1.99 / 1.99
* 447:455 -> 2.02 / 2.02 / 2.02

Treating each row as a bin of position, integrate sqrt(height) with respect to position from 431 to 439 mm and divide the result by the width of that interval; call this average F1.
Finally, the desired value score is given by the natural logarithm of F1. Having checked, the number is 0.3447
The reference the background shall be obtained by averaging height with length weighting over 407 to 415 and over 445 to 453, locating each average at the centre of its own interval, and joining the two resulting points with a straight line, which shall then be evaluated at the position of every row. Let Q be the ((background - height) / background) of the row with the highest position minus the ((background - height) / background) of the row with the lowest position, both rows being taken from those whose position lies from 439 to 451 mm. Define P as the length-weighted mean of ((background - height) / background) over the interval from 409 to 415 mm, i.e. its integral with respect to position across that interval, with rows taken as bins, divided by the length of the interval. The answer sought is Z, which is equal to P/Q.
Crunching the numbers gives 0.0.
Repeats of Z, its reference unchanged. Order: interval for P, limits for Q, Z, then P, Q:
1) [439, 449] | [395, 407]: 1.0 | 0.011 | 0.011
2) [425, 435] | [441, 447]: 1.6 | -0.010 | -0.006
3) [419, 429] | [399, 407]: -4.0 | -0.027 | 0.007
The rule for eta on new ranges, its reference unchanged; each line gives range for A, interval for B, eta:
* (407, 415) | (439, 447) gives -0.003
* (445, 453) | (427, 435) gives -0.051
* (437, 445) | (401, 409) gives -0.015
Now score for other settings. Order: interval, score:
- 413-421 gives 0.3464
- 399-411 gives 0.3398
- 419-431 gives 0.3490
